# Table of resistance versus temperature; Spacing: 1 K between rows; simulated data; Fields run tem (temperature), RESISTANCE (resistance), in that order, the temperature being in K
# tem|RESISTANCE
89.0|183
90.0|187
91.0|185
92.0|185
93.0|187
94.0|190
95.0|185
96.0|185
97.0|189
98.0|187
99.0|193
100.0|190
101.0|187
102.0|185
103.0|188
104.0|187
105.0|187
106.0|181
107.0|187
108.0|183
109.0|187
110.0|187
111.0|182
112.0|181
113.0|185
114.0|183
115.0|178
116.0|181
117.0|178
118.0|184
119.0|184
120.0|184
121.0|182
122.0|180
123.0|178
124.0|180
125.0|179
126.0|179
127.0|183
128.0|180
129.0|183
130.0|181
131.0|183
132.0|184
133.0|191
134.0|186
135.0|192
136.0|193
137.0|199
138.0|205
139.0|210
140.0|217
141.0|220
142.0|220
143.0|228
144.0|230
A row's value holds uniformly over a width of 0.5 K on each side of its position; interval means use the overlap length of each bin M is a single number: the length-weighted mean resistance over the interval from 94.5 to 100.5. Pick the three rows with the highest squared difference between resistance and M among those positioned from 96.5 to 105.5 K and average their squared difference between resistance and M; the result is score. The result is 12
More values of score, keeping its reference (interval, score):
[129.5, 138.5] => 151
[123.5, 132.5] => 78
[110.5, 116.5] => 69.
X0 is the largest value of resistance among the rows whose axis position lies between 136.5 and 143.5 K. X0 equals 228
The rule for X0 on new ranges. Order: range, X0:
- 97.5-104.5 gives 193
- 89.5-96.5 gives 190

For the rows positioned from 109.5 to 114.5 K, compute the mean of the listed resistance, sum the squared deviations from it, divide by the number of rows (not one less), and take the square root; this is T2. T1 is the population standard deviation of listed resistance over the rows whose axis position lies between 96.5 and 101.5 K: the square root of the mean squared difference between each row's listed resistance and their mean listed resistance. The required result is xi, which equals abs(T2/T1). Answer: 1.0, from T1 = 2.23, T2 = 2.2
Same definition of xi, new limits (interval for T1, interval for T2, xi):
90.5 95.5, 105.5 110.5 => 1.3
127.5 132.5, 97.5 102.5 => 1.9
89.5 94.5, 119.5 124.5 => 1.1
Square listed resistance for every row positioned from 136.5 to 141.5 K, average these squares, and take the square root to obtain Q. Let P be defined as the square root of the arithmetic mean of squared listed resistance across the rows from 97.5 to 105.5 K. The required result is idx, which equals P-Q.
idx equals -22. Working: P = 188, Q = 210.3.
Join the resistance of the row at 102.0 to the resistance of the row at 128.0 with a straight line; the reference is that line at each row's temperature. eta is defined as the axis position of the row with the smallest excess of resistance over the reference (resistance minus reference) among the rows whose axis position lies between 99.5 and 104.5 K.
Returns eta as 102.0 K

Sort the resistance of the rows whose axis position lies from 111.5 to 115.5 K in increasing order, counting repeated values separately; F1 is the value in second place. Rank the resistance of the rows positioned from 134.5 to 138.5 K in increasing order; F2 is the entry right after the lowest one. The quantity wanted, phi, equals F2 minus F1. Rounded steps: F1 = 181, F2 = 193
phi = 12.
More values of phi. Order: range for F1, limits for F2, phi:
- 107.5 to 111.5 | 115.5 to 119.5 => -2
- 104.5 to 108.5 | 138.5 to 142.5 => 34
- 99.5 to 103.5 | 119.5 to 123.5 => -7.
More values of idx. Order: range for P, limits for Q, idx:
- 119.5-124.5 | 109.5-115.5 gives -2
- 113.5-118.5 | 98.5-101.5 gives -9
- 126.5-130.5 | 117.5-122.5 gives -1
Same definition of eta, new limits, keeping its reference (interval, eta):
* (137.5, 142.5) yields 138.0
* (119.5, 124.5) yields 123.0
